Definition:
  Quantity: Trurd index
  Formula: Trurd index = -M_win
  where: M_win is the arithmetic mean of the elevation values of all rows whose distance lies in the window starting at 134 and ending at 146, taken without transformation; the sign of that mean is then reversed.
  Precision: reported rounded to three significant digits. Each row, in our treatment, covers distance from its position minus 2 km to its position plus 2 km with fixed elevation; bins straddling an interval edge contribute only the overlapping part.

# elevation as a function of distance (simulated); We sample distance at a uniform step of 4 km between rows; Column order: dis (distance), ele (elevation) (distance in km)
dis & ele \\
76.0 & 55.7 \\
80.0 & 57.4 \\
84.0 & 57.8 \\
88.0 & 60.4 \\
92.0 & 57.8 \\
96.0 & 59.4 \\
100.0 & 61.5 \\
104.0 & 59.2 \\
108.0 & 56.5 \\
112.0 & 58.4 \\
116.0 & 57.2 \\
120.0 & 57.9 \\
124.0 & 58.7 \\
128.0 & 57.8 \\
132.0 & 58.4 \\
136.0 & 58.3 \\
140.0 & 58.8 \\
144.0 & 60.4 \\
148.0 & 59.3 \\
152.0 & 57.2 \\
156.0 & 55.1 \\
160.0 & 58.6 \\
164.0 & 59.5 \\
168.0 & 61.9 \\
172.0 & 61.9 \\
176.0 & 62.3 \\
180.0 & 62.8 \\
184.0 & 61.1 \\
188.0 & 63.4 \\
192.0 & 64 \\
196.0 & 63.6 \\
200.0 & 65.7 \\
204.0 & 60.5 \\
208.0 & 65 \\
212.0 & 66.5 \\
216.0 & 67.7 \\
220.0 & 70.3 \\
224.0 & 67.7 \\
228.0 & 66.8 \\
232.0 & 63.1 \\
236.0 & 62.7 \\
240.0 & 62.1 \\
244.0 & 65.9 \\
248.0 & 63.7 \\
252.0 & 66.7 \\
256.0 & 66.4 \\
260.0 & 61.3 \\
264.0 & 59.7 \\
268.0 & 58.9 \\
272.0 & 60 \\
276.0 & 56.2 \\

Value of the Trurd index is -59.2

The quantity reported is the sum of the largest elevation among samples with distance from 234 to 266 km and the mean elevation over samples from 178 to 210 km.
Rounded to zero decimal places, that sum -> 130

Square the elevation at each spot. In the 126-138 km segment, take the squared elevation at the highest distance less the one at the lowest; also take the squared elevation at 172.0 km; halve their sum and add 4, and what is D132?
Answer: 1949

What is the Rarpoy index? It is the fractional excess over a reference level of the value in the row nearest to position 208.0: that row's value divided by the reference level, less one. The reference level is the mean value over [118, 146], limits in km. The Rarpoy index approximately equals 0.109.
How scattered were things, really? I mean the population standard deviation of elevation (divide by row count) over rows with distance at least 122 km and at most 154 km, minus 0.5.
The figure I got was 0.4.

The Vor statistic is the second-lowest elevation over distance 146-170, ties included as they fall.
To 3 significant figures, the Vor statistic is 57.2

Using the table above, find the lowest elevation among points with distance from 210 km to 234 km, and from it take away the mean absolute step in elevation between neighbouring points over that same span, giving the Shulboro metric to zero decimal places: 61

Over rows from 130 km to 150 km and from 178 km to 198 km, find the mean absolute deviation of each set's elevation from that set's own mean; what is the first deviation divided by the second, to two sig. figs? 0.79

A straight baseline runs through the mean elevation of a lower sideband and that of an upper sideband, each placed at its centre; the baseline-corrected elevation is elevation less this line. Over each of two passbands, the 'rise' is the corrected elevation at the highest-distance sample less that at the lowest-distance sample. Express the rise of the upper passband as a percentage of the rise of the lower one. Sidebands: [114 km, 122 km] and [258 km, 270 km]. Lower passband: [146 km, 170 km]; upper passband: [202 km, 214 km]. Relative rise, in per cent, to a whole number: 259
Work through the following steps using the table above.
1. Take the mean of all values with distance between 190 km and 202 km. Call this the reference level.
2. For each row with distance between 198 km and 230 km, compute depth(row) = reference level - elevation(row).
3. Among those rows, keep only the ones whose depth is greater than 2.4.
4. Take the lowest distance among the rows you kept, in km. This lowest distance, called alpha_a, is 204.0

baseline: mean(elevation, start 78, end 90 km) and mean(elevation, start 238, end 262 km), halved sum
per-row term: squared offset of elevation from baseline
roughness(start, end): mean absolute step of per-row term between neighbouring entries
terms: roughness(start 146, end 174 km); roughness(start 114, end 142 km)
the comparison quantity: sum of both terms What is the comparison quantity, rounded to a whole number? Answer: 17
